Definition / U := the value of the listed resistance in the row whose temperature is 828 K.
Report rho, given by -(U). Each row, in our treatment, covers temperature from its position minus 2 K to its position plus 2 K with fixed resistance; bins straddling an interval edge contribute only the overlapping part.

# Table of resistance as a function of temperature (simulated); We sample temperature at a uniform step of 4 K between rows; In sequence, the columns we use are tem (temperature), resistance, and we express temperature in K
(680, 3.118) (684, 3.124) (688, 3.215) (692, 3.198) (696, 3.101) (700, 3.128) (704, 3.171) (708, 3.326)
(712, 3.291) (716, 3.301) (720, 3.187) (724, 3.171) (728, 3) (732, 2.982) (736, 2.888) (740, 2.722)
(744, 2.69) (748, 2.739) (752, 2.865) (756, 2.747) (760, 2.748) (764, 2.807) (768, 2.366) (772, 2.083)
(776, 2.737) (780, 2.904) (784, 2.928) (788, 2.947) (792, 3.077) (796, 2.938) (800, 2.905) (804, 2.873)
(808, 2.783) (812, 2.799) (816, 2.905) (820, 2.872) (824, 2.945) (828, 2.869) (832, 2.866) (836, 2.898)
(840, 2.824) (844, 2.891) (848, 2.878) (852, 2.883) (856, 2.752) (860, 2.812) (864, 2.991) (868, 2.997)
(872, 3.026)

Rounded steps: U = 2.869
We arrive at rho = -2.87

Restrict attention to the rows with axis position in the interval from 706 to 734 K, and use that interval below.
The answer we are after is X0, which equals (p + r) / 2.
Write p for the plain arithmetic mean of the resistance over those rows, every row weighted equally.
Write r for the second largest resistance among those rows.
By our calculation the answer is 3.24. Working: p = 3.18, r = 3.301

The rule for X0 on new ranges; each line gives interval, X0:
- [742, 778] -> 2.72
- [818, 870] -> 2.94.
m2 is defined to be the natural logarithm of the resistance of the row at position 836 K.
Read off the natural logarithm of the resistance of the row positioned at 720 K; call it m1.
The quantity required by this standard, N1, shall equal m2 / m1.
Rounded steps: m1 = 1.16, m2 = 1.06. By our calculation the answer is 0.92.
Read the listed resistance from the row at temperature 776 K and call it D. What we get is 2.737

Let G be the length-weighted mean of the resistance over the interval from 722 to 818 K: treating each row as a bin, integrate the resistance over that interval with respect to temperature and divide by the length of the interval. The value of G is 2.82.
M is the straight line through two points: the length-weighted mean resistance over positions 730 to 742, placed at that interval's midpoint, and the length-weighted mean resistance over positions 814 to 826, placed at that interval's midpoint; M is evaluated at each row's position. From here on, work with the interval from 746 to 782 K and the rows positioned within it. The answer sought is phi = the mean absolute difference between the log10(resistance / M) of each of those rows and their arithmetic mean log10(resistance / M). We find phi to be 0.0346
